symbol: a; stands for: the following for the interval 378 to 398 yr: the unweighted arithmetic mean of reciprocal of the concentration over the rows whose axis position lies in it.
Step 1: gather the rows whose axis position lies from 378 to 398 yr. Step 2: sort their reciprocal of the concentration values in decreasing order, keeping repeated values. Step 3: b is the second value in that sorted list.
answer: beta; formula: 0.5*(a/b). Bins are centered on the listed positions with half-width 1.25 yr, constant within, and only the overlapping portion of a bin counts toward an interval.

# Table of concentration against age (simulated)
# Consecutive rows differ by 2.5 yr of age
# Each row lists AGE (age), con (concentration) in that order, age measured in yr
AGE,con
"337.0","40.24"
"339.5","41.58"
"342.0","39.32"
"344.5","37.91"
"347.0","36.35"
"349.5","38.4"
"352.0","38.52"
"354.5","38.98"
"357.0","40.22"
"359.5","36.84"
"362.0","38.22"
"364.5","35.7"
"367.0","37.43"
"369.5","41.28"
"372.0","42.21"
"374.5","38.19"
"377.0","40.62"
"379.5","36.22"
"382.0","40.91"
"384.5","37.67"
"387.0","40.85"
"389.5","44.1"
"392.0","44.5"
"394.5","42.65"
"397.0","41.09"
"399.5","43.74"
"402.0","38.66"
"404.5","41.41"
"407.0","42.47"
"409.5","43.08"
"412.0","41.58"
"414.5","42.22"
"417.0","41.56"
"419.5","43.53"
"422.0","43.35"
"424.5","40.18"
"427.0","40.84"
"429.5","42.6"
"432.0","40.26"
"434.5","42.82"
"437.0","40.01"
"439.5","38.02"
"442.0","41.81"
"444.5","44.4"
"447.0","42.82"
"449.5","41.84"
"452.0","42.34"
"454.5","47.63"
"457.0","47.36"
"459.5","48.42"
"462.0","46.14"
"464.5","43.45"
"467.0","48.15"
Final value 0.461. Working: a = 0.0245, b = 0.0265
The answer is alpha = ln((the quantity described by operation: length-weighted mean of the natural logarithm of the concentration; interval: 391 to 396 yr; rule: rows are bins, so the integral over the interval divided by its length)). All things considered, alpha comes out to 1.33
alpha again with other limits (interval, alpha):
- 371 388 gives 1.30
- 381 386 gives 1.30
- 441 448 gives 1.33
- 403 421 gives 1.32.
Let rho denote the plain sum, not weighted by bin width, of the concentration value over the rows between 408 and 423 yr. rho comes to 255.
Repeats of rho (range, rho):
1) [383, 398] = 251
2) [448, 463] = 274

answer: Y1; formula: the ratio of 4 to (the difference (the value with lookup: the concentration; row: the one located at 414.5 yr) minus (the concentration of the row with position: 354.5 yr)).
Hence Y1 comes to 1.2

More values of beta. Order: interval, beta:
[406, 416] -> 0.499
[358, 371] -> 0.487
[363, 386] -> 0.467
